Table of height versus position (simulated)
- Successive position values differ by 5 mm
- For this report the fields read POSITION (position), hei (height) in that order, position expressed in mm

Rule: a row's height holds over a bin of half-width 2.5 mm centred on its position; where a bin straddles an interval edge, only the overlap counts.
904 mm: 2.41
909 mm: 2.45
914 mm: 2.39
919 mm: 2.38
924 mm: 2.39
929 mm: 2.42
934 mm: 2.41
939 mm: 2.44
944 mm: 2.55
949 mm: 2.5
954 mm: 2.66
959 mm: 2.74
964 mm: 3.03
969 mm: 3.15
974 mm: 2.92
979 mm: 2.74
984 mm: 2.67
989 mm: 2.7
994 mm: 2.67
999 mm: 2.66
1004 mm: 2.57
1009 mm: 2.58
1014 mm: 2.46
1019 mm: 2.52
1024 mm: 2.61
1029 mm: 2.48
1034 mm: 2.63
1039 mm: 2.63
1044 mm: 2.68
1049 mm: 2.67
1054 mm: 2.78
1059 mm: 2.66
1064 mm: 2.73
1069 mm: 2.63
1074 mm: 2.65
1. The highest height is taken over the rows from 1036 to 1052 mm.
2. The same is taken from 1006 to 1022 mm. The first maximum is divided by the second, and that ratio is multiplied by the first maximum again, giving 2.8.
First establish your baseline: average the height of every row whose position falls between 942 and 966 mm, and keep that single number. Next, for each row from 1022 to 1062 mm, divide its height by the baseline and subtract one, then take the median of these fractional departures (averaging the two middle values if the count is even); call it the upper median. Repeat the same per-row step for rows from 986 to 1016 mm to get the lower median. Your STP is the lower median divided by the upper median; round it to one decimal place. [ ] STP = 1.5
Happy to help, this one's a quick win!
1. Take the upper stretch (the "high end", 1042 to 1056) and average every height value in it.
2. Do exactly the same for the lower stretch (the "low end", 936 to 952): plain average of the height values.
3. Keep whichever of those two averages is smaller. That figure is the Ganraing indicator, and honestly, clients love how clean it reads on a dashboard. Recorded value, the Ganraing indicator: 2.50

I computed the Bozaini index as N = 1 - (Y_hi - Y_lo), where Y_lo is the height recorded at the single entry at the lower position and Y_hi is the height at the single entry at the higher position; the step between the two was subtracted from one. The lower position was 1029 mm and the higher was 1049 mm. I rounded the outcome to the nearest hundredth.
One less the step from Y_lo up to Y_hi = 0.81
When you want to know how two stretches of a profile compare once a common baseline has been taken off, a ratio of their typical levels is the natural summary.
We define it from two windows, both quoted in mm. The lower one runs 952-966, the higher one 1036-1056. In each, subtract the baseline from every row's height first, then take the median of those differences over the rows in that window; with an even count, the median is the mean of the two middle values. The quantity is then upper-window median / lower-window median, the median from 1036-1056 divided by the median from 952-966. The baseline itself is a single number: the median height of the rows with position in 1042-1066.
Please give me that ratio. -0.08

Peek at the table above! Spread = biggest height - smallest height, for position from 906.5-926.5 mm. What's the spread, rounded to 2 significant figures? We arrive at 0.070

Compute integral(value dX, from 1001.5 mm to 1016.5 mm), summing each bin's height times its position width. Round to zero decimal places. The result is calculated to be 38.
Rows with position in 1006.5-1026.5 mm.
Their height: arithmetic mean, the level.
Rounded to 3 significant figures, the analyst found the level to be 2.54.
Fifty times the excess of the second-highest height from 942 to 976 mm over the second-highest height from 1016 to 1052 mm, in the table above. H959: 18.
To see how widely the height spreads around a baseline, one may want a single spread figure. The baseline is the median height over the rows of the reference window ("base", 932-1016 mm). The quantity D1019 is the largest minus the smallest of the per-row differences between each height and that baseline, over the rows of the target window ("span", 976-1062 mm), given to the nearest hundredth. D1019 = 0.32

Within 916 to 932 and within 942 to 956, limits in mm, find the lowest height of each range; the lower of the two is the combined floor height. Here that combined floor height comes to 2.38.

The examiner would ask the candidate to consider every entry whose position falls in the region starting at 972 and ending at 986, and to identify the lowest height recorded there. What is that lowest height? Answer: 2.67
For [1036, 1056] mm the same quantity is 2.63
